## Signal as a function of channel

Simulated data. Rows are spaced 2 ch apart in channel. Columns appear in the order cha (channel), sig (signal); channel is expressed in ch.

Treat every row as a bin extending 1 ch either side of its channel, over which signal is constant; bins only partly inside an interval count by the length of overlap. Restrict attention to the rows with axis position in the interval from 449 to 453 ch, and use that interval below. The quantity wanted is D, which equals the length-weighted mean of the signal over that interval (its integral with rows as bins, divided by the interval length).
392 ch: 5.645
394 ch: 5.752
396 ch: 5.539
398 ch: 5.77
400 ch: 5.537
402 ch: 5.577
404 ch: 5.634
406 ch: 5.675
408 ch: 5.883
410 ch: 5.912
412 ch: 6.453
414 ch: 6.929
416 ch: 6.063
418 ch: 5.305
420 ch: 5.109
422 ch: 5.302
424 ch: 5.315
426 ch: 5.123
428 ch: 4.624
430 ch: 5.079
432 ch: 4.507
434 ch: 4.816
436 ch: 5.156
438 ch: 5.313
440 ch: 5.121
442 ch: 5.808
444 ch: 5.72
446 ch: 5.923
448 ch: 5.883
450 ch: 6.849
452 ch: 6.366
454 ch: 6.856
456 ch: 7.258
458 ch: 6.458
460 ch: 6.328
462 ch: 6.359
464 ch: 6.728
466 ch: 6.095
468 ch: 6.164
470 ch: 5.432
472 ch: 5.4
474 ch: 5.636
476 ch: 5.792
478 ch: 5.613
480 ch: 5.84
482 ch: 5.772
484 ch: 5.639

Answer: 6.61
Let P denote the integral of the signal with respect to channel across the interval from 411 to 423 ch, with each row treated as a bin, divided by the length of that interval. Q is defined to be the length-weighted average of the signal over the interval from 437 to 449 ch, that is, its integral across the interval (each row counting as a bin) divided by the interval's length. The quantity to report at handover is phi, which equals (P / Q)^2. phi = 1.08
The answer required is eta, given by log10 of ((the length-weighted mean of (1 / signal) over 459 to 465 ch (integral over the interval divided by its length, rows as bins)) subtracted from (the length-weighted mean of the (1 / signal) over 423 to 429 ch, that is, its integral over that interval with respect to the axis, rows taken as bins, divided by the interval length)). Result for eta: -1.34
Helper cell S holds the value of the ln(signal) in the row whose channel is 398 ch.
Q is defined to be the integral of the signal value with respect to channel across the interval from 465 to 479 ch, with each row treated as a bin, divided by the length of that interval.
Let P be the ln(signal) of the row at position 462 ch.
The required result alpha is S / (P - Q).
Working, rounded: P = 1.85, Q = 5.7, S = 1.75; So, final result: -0.45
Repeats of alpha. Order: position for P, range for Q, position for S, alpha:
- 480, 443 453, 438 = -0.38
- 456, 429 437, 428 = -0.53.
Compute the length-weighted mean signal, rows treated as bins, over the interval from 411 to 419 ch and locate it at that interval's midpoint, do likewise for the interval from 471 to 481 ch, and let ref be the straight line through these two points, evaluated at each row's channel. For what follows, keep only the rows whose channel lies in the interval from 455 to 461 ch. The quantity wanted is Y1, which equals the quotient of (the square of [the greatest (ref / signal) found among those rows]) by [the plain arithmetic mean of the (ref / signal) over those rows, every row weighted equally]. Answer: 0.96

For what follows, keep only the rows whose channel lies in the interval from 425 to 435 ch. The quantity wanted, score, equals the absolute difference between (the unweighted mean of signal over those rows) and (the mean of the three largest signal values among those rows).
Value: 0.18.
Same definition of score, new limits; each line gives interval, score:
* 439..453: 0.43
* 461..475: 0.44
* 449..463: 0.35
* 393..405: 0.08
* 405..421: 0.57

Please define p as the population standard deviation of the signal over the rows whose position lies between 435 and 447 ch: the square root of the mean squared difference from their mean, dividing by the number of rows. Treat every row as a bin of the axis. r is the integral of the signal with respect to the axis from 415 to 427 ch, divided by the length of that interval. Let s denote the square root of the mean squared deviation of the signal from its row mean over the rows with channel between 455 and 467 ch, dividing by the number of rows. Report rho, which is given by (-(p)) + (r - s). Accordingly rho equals 4.68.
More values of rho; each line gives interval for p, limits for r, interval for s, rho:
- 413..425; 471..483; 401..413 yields 4.74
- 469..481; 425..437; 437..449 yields 4.42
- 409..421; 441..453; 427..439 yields 5.18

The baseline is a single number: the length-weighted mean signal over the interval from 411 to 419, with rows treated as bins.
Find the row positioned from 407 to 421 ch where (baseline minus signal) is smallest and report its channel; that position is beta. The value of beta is 414 ch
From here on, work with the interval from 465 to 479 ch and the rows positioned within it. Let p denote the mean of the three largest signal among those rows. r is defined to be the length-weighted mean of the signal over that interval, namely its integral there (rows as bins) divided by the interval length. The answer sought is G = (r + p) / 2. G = 5.9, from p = 6.0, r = 5.73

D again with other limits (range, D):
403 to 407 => 5.65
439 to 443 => 5.46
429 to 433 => 4.79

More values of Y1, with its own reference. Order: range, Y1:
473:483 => 1.03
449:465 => 0.97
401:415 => 1.22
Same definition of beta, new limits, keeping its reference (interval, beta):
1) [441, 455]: 454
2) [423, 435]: 424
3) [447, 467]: 456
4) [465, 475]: 468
